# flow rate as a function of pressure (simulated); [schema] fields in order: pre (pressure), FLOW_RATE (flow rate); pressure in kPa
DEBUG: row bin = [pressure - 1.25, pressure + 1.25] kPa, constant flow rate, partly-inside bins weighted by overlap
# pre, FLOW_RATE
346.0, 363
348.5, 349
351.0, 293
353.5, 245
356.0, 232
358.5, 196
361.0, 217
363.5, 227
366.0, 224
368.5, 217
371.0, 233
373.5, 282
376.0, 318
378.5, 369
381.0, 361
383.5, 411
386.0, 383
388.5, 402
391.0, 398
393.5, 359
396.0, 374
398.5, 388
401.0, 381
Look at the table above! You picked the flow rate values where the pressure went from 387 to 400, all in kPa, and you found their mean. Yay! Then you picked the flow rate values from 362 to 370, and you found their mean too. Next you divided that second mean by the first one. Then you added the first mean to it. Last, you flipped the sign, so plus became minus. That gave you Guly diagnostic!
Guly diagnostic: -385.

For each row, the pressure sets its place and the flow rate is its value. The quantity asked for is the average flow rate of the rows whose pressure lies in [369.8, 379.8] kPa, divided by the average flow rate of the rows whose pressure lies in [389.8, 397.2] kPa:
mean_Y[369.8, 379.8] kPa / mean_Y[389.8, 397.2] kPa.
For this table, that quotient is 0.80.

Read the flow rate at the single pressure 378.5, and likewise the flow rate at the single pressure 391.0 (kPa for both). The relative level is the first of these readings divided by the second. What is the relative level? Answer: 0.93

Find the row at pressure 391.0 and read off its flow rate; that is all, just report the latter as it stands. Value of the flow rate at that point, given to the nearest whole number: 398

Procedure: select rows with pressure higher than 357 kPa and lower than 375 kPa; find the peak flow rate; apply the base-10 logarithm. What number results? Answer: 2.45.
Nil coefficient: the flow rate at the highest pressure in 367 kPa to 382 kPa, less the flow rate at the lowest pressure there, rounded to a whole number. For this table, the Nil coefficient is 144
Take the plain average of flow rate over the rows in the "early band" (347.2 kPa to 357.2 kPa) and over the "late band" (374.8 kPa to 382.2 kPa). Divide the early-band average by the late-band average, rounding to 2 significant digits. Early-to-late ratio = 0.80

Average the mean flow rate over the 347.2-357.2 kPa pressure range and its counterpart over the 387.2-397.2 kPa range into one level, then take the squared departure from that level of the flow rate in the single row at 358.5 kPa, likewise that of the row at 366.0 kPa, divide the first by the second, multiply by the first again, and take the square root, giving 171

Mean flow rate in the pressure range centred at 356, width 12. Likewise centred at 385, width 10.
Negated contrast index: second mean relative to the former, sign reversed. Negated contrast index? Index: -1.65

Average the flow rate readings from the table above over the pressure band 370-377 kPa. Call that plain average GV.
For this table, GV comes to 278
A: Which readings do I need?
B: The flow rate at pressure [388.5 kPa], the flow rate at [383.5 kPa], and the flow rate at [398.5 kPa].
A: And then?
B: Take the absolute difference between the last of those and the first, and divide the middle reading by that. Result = 29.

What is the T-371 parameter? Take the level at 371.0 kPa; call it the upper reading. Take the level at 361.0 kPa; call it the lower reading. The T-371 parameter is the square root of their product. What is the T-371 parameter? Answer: 225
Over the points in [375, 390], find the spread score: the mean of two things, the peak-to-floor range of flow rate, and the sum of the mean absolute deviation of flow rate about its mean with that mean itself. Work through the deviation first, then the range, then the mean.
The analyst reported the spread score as 246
